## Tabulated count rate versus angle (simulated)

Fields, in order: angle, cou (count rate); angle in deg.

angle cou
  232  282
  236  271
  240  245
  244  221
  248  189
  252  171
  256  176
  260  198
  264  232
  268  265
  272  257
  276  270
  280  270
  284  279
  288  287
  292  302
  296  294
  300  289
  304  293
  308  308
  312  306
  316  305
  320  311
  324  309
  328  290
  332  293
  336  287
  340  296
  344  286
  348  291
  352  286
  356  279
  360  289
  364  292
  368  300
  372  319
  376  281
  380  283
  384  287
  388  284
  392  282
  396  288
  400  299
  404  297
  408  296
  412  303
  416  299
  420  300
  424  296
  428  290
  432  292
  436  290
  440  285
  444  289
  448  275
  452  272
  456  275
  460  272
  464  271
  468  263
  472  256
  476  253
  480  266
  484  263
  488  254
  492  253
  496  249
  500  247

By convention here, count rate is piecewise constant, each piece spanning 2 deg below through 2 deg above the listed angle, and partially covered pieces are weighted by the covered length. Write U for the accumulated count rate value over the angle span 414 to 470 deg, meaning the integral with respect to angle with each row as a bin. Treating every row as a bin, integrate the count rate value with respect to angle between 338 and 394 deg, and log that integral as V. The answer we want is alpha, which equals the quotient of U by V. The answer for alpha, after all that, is 0.98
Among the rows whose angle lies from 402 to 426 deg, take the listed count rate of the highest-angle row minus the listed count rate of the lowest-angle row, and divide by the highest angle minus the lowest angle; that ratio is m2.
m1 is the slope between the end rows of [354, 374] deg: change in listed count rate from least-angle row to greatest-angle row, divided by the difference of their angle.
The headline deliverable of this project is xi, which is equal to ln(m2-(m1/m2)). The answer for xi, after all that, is 3.9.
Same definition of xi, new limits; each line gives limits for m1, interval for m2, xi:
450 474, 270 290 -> 0.8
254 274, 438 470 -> 1.7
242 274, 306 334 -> 0.4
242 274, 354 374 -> 0.7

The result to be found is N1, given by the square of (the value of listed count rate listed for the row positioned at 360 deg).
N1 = 83521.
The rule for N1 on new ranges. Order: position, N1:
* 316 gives 93025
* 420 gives 90000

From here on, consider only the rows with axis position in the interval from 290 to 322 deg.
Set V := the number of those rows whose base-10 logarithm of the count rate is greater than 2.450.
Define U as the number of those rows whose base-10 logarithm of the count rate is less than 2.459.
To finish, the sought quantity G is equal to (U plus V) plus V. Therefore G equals 16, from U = 0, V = 8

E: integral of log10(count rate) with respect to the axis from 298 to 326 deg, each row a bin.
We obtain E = 69.5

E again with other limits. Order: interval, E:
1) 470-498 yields 67.4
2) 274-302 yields 68.7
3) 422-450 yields 68.9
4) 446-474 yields 68.0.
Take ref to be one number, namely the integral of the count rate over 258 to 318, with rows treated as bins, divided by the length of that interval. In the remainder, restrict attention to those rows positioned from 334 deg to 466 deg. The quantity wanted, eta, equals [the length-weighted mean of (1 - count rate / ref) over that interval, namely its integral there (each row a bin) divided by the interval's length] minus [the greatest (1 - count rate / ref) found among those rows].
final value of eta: -0.06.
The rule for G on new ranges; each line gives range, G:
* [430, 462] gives 13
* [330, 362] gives 18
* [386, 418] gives 18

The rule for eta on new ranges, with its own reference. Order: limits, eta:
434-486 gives -0.07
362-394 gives -0.04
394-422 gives -0.03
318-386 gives -0.05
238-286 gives -0.22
